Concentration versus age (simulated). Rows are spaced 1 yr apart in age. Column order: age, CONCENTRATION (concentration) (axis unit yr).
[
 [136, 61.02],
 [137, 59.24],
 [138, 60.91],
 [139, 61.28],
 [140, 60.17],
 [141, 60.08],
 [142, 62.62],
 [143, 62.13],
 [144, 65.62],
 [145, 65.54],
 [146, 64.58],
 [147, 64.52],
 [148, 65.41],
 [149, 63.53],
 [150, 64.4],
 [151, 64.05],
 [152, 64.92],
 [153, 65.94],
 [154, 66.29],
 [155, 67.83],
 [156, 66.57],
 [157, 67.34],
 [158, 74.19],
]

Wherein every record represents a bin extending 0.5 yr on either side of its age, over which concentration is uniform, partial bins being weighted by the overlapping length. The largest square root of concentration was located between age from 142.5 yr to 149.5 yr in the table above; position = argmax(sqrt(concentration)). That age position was 144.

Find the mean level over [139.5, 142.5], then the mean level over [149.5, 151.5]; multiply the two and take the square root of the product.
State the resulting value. 62.6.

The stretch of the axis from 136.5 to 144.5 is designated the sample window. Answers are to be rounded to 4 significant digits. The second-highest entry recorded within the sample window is 62.62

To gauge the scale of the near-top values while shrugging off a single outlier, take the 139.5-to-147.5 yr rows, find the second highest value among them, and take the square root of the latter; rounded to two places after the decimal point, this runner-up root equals 8.10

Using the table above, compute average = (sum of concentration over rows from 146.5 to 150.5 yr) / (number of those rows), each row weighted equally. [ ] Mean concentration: 64.5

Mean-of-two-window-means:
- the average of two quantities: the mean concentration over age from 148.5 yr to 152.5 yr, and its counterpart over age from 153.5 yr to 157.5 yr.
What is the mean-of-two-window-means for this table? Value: 65.6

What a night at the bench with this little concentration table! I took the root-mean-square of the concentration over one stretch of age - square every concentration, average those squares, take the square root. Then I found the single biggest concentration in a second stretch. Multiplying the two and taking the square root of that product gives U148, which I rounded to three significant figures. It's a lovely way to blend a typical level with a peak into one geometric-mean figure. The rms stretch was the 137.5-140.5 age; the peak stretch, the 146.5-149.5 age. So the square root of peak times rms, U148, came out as 63.1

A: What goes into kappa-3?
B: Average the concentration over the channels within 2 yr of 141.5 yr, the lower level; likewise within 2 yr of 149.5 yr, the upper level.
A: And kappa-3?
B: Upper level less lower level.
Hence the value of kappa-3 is 3.1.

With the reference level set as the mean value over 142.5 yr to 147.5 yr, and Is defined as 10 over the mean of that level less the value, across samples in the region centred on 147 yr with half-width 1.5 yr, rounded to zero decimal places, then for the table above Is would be -28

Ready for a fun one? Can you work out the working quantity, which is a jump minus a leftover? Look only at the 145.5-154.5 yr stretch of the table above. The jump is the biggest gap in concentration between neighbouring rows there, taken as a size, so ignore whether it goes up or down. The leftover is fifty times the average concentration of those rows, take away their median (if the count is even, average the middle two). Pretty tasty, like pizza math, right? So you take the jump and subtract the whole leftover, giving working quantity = -3176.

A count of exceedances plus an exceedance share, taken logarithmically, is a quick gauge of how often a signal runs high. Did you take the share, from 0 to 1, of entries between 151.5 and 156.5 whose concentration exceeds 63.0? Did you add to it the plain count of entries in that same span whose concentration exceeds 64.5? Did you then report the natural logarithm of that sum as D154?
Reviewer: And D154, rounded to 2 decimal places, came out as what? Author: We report 1.79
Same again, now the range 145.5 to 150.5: 1.39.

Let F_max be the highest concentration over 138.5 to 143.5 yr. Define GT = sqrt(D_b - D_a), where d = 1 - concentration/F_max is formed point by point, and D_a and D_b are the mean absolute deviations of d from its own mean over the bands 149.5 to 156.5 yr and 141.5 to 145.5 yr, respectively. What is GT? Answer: 0.092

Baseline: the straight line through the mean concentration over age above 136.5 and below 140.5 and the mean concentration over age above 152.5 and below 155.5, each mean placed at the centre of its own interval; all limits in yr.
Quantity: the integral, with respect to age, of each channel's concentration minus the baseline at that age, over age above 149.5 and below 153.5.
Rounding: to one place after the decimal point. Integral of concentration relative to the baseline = -3.4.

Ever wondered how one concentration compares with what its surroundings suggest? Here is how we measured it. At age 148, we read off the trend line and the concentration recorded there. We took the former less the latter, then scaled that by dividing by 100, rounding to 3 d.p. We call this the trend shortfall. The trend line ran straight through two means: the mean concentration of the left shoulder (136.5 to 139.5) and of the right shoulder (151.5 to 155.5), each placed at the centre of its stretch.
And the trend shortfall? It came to -0.012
